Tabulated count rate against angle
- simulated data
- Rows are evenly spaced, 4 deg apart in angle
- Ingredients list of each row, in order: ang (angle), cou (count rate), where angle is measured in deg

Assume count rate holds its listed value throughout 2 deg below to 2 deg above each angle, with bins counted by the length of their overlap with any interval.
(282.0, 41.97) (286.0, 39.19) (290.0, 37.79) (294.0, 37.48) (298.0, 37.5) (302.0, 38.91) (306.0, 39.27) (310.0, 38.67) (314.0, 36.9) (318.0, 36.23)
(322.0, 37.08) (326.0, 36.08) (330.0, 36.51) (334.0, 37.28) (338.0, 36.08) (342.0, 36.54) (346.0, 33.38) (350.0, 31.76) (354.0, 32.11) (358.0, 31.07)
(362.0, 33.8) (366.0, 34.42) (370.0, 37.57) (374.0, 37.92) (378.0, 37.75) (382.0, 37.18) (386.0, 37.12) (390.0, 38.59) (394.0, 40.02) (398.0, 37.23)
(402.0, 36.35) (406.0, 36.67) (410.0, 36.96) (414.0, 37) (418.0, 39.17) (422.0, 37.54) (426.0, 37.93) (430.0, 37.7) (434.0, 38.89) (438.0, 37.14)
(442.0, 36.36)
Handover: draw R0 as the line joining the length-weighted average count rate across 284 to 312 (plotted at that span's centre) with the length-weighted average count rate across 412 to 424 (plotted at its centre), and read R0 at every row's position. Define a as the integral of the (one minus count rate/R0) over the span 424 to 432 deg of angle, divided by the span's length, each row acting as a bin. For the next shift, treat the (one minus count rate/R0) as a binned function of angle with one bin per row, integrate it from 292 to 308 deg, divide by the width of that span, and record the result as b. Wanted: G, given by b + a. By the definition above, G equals 0.00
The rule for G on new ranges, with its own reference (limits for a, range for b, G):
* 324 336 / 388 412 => 0.05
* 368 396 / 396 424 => 0.02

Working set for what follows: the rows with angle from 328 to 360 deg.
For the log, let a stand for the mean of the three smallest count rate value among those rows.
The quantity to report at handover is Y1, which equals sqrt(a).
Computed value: 5.63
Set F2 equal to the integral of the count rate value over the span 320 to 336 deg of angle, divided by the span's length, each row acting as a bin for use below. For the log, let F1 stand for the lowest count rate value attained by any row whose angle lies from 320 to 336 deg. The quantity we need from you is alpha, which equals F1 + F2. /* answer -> 72.8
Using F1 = 36.08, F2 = 36.7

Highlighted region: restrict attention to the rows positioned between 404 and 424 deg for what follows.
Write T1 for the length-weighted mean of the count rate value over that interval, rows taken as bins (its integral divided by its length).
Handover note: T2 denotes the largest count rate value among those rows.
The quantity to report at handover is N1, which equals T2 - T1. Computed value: 1.7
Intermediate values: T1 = 37.5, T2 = 39.17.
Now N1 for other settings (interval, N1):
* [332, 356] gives 2.8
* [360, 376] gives 2.0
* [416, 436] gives 0.9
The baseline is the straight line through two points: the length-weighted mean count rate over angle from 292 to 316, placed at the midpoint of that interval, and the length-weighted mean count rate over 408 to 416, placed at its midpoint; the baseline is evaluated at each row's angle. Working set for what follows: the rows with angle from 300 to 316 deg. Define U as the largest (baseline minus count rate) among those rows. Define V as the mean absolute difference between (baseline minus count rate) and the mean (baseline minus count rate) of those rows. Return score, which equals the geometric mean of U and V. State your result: 0.9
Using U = 1.1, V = 0.74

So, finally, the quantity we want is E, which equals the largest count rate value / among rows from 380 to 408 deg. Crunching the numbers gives 40.02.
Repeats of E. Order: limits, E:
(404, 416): 37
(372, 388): 37.92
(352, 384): 37.92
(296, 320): 39.27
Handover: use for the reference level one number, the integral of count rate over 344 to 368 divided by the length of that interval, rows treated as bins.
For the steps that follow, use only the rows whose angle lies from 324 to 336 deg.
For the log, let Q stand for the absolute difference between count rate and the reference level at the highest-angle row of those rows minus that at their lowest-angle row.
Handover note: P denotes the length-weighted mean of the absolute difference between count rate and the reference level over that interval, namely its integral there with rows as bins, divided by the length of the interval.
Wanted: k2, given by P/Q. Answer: 3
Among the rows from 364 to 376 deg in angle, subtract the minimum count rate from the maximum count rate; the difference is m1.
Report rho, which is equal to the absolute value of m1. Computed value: 3.5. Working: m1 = 3.5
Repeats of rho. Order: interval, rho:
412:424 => 2.2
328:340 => 1.2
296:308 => 1.8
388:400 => 2.8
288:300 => 0.3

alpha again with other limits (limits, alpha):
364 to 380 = 71.3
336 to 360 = 64.6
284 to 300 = 75.5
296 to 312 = 76.1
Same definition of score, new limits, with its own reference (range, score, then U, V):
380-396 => 0.4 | 0.1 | 1.12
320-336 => 0.9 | 1.8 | 0.44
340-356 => 3.0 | 5.9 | 1.51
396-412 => 0.5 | 0.7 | 0.29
